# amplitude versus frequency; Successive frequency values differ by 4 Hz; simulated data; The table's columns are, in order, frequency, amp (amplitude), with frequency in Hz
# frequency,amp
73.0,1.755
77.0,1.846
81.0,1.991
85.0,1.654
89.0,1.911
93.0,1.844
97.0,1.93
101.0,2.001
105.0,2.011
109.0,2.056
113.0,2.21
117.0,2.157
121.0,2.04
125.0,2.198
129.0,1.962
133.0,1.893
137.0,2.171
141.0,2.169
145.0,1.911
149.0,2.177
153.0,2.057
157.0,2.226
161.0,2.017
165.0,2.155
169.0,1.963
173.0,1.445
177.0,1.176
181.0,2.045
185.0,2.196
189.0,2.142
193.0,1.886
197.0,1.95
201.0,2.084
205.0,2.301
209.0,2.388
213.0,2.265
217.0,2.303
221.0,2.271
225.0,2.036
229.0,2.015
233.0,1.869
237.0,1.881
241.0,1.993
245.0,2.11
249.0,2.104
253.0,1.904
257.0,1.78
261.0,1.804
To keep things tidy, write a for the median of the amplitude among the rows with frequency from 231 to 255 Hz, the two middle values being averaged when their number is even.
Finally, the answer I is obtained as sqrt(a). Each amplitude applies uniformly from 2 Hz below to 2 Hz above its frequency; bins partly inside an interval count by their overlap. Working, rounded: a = 1.95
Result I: 1.40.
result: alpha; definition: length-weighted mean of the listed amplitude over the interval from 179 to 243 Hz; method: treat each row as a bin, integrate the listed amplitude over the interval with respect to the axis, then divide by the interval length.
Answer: 2.10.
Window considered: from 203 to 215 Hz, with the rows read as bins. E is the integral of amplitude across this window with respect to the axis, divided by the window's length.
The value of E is 2.32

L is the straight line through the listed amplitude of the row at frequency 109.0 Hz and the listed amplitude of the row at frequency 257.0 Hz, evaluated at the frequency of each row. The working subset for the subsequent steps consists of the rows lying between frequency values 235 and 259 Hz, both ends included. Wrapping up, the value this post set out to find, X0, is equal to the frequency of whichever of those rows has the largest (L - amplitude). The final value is 257.0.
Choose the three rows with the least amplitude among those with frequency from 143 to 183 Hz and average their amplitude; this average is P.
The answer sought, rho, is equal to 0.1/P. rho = 0.066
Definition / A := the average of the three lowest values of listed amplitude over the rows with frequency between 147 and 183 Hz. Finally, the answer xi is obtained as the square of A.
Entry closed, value 2.3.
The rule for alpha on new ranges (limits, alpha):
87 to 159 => 2.05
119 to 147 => 2.05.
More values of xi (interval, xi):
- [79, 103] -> 3.3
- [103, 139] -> 3.8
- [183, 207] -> 3.9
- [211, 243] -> 3.7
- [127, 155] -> 3.7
